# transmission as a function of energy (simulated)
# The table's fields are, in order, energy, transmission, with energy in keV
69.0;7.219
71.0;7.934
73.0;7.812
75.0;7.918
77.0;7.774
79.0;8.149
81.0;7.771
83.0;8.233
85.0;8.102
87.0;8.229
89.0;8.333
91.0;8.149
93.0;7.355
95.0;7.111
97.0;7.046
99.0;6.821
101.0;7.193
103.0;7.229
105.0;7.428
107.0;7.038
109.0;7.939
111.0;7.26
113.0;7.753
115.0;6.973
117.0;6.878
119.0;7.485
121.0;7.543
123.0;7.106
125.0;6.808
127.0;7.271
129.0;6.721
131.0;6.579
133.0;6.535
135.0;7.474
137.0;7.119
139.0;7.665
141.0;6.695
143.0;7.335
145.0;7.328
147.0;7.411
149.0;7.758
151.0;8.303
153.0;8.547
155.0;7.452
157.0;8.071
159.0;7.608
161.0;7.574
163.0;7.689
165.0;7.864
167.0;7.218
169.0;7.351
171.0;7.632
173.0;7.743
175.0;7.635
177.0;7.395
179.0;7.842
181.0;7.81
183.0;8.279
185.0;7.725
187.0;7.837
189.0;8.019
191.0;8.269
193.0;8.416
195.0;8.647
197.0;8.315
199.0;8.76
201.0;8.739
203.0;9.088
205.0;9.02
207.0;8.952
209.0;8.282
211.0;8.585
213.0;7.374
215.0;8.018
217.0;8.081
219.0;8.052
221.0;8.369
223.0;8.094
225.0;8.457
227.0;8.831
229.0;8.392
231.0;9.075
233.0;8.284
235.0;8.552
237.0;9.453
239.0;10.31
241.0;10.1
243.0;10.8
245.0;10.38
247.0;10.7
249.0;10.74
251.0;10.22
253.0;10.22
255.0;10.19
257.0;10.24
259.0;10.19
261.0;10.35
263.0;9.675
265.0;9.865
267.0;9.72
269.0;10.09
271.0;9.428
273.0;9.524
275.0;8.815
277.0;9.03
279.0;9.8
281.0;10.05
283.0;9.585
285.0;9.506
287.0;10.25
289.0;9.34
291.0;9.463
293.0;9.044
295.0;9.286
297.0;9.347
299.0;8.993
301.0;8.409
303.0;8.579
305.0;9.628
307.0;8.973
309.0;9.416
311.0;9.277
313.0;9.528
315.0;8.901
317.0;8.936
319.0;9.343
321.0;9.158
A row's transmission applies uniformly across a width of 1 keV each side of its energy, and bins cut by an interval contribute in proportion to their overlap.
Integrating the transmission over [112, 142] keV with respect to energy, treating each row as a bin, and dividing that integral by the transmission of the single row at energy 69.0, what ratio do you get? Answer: 30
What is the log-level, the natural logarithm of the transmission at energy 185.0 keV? 2.04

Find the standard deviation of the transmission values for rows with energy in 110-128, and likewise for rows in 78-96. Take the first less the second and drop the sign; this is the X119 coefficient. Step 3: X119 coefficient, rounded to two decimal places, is 0.11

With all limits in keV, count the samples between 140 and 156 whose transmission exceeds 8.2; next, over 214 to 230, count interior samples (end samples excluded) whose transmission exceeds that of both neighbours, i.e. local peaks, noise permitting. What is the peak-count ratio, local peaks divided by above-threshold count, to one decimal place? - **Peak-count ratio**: 1.5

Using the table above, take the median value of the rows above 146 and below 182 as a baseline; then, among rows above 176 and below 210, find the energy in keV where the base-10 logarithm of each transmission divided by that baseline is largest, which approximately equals 203.0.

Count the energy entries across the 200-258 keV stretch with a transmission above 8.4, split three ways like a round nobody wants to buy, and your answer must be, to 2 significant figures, 6.7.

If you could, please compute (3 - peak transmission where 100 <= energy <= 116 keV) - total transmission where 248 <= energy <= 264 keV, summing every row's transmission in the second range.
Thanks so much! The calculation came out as -87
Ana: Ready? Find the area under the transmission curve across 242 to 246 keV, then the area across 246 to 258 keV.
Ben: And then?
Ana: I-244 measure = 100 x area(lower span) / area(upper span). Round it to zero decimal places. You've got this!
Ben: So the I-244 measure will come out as 34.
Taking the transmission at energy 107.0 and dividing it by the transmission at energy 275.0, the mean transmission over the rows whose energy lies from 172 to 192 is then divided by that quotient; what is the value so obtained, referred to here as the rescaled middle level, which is 10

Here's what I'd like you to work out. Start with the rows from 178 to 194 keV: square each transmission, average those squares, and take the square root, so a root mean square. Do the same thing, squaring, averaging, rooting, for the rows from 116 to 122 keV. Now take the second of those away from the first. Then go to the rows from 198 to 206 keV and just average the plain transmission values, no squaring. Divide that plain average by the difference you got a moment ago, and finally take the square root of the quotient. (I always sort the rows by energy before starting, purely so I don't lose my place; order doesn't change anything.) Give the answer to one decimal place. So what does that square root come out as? 3.5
